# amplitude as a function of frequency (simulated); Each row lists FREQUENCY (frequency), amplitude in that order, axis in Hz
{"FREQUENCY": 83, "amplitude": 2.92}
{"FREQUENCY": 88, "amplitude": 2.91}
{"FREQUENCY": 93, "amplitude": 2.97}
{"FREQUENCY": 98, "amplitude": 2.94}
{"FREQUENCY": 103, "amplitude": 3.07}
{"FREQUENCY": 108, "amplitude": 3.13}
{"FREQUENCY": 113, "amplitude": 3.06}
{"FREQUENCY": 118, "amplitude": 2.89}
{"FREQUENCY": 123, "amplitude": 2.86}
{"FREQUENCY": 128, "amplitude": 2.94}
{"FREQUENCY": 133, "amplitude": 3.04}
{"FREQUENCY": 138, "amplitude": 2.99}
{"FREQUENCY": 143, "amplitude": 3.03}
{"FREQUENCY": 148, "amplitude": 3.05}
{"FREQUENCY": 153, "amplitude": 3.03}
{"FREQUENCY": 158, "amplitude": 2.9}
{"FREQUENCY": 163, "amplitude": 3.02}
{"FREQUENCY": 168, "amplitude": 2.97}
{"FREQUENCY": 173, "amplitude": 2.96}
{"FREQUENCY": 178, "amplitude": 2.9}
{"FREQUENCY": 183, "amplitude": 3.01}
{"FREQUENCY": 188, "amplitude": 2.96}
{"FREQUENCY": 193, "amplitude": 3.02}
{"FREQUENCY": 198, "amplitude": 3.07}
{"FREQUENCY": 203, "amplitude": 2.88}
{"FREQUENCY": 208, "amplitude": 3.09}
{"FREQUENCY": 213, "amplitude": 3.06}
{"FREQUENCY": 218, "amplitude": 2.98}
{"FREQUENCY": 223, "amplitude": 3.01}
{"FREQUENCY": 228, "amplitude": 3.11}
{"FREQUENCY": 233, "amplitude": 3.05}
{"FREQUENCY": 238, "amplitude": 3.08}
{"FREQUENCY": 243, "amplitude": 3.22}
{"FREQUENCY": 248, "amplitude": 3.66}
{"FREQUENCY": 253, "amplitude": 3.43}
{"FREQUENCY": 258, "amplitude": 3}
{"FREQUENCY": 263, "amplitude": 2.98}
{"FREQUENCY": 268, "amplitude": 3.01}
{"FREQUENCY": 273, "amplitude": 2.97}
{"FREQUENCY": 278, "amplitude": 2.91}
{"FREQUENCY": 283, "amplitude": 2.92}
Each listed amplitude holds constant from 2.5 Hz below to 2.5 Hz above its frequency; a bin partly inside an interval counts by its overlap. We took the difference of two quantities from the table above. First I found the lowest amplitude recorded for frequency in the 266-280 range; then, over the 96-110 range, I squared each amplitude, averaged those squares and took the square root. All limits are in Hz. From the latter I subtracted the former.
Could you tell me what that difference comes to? 0.14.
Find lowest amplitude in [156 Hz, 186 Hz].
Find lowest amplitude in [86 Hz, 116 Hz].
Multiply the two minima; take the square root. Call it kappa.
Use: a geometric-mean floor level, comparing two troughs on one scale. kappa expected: 2.90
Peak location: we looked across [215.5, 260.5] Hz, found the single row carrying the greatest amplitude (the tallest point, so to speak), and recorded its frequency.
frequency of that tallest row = 248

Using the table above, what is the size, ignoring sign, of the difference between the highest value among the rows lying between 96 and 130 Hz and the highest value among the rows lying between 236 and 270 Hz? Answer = 0.53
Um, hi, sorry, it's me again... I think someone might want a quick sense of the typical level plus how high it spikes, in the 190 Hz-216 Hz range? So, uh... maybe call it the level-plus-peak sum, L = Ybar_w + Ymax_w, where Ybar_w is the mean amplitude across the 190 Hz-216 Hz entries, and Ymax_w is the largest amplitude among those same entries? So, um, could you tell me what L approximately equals 6.11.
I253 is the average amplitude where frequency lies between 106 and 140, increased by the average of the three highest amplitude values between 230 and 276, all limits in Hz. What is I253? 6.42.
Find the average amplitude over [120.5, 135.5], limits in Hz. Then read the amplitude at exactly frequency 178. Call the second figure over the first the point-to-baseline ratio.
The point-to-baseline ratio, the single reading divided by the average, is 0.98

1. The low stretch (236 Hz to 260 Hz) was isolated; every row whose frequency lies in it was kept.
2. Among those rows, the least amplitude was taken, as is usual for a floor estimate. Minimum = 3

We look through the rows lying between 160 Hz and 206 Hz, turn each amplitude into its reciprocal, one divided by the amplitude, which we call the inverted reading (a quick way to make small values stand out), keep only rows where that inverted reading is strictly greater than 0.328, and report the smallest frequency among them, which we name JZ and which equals 163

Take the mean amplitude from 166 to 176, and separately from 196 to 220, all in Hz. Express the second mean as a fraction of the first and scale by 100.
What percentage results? 102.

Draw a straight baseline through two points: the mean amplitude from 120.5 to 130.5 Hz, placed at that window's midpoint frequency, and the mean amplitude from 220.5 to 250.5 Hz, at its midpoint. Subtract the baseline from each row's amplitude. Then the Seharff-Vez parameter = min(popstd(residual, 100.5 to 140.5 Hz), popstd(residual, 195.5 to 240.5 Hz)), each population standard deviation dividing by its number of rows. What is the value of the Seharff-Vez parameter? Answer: 0.064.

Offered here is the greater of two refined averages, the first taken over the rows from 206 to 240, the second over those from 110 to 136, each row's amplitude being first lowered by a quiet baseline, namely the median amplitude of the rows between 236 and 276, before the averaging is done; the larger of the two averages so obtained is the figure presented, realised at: 0.01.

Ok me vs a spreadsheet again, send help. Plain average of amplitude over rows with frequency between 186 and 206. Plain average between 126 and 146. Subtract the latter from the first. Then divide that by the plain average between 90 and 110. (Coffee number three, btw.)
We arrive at -0.01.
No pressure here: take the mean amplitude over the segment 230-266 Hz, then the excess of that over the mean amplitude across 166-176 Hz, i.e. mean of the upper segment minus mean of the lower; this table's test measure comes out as 0.24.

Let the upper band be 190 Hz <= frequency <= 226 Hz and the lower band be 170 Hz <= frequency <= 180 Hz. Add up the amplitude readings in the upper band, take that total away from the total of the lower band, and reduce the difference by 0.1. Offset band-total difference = -15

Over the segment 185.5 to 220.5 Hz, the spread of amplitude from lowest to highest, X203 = 0.21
